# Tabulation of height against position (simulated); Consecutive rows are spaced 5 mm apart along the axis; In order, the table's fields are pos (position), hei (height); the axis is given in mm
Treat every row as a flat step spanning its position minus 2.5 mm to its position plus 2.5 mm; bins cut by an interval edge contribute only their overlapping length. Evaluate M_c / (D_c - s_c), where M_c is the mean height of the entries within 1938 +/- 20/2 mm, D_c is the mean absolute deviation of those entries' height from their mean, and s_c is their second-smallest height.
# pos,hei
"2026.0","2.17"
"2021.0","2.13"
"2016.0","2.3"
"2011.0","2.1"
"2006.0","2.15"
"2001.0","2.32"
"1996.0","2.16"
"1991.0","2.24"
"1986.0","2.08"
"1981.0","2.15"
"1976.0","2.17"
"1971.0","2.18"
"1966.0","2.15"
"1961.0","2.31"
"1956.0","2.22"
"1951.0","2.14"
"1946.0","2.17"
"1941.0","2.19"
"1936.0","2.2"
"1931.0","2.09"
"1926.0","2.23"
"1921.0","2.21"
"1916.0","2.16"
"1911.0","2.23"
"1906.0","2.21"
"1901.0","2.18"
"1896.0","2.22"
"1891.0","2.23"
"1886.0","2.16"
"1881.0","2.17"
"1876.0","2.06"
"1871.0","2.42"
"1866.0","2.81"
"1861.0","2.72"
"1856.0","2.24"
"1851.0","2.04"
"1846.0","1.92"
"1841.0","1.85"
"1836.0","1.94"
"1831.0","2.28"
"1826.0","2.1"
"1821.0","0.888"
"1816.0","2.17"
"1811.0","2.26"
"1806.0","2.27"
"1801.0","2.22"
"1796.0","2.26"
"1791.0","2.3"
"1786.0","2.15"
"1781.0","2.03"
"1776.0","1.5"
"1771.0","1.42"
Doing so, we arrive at -1.01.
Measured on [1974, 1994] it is -1.03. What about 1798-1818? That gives -1.02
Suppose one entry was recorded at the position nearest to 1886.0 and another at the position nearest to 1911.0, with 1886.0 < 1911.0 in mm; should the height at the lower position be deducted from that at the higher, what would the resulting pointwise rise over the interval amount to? 0.07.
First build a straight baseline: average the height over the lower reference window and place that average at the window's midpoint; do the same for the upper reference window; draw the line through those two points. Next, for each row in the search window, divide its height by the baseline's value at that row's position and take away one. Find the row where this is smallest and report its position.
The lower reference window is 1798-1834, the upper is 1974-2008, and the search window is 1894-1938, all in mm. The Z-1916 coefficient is 1931.0 mm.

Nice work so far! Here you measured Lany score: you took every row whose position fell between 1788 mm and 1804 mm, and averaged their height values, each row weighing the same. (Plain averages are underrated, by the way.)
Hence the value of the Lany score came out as 2.26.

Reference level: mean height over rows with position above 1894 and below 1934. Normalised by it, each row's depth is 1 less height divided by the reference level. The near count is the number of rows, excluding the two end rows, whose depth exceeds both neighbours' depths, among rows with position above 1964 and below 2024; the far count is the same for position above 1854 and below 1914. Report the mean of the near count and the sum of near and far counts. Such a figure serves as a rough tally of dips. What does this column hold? 4.5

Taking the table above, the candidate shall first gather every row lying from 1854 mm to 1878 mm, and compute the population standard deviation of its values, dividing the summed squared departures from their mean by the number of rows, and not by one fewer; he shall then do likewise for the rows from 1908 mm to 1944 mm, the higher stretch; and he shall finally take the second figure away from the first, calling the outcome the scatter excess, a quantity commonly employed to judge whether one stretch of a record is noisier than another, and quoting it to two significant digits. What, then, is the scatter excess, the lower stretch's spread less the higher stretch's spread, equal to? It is 0.24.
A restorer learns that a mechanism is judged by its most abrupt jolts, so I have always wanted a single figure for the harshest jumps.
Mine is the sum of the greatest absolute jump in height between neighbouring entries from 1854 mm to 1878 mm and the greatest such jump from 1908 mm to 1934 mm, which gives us 0.62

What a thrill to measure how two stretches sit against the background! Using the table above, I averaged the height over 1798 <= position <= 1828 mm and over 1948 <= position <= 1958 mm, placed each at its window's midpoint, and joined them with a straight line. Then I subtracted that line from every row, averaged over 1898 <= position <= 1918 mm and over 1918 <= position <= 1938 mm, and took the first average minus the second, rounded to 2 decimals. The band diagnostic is 0.04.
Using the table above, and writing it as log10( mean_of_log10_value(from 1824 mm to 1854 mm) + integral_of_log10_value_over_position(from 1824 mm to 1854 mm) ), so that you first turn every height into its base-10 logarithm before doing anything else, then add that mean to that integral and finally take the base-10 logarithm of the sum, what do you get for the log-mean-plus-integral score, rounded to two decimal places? 0.98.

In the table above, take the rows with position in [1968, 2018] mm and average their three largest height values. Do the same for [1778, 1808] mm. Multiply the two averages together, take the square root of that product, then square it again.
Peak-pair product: 5.21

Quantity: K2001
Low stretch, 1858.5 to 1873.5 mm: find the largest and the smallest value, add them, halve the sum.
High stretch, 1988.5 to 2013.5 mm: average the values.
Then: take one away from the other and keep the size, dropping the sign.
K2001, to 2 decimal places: 0.42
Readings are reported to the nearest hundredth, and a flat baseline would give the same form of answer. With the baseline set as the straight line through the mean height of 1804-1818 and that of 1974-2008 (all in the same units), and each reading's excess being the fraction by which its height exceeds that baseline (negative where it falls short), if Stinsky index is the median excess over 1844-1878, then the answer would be 0.01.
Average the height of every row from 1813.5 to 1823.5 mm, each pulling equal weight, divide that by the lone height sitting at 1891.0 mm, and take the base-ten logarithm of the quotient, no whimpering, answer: -0.16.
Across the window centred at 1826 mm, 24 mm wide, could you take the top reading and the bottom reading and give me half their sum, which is 1.58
